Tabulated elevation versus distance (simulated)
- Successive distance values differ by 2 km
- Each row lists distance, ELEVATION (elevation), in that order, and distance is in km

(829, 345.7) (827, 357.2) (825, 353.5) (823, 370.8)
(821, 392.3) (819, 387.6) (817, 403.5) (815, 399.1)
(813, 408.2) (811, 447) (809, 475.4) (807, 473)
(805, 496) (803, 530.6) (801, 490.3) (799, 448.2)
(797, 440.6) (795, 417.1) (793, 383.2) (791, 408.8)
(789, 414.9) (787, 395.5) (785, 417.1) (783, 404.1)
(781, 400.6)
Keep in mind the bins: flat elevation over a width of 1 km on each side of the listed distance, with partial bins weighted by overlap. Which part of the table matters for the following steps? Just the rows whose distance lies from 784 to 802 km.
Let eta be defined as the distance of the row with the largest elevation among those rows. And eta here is 801 km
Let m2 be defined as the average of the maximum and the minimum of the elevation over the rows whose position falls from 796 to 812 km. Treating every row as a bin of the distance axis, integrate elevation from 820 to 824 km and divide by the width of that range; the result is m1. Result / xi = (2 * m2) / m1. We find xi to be 2.5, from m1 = 382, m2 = 486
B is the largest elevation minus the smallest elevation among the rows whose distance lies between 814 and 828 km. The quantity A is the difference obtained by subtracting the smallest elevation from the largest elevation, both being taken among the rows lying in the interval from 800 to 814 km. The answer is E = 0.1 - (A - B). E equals -72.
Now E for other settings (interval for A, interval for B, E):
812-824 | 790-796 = -3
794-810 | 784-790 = -92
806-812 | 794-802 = 45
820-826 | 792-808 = 109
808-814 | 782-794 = -33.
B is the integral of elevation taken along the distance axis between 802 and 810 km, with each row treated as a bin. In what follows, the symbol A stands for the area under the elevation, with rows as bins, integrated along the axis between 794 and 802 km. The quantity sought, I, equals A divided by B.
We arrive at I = 0.91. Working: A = 3592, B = 3950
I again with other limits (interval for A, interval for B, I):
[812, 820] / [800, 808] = 0.80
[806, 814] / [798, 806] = 0.92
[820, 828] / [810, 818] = 0.89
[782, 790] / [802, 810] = 0.83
